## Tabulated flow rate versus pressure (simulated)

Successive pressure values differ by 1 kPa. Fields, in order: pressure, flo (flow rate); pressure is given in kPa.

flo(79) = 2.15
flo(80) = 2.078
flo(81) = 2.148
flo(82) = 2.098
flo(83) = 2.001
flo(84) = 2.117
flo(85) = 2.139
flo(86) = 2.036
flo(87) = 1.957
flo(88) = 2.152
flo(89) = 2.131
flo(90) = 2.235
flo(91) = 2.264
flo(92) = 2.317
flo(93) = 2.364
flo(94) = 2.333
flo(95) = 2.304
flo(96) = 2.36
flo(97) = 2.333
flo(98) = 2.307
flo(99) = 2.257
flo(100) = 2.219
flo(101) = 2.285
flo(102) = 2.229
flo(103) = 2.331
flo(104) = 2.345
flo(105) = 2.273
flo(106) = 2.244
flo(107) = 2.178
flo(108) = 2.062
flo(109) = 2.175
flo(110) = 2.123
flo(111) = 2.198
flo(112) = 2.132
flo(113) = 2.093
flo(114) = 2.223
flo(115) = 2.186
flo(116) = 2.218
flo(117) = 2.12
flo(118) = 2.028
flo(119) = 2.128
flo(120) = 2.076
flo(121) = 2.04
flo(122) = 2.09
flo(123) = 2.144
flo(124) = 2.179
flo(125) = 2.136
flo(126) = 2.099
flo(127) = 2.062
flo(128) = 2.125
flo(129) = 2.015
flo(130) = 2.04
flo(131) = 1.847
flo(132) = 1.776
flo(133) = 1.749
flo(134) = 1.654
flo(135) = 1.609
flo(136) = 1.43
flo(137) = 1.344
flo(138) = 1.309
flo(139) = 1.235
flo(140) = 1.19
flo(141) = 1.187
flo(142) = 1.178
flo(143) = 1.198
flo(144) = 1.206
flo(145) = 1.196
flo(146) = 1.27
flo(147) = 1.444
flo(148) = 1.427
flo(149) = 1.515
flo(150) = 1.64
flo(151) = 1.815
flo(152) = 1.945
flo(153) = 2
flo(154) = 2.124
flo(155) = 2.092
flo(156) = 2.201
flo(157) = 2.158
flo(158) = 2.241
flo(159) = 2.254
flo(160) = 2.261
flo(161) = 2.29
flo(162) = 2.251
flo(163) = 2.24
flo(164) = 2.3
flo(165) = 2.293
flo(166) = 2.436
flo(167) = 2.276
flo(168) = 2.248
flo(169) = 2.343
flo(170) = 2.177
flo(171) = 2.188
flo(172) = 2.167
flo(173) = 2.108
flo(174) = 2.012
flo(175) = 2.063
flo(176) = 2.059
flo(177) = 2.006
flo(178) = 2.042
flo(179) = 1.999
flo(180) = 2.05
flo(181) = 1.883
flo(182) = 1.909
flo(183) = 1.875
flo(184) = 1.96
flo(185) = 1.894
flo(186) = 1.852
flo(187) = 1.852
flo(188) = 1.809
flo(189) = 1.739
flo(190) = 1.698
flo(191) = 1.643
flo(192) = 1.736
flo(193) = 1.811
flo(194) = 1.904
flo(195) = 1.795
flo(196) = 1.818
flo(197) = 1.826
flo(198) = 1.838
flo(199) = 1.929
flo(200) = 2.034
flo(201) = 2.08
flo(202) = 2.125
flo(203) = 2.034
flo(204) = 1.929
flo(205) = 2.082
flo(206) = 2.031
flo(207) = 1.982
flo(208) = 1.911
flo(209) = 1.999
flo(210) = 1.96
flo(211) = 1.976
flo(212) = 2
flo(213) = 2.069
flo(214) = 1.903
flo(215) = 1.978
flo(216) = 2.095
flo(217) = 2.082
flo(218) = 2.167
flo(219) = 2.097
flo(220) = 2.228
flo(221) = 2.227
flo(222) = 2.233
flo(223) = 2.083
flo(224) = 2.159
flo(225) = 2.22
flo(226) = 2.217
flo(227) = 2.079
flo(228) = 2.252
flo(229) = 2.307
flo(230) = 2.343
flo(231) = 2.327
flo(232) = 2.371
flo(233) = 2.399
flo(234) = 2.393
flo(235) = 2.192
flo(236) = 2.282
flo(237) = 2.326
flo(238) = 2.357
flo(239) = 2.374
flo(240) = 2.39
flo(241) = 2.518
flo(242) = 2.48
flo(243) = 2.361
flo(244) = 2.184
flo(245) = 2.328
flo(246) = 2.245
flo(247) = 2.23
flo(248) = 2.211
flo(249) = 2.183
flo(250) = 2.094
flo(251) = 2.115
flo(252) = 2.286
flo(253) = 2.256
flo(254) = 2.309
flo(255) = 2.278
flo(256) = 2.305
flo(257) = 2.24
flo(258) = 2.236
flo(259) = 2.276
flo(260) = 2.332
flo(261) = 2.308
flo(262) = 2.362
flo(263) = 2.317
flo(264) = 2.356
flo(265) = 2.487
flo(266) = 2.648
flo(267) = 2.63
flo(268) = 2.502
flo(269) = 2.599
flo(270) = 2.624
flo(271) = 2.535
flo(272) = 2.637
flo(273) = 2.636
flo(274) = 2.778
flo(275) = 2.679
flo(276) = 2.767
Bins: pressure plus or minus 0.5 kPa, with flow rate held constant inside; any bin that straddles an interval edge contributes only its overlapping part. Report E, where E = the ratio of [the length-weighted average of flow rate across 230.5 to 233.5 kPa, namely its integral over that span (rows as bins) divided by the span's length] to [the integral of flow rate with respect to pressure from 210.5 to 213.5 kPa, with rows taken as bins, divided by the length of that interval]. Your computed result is 1.17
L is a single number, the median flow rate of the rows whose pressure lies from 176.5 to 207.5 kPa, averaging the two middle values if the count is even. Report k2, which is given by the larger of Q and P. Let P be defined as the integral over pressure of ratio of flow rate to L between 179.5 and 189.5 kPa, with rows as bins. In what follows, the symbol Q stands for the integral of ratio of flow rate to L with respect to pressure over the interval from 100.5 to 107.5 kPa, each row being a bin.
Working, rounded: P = 10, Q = 8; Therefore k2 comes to 10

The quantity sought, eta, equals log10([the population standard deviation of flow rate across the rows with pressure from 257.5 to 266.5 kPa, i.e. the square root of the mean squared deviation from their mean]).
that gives -0.93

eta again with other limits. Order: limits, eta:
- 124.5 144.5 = -0.44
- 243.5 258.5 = -1.18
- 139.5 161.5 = -0.36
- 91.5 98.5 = -1.65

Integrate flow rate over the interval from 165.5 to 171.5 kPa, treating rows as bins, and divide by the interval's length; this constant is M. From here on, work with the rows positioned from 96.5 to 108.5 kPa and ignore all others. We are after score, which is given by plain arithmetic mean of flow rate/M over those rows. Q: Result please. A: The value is 0.99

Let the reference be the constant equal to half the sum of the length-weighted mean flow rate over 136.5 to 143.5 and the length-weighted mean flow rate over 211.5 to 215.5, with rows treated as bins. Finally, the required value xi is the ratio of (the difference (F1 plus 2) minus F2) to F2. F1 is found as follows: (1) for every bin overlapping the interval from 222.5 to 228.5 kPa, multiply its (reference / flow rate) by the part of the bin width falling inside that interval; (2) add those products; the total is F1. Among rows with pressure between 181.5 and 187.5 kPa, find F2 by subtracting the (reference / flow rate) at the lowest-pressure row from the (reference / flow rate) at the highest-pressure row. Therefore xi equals 248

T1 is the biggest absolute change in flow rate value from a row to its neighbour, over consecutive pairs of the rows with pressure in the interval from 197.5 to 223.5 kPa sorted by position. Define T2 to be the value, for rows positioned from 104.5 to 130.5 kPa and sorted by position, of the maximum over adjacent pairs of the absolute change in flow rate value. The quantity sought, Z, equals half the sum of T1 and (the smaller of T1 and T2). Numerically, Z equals 0.148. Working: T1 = 0.166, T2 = 0.130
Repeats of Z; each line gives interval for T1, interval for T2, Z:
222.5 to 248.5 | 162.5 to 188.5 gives 0.184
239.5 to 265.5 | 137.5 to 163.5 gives 0.176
